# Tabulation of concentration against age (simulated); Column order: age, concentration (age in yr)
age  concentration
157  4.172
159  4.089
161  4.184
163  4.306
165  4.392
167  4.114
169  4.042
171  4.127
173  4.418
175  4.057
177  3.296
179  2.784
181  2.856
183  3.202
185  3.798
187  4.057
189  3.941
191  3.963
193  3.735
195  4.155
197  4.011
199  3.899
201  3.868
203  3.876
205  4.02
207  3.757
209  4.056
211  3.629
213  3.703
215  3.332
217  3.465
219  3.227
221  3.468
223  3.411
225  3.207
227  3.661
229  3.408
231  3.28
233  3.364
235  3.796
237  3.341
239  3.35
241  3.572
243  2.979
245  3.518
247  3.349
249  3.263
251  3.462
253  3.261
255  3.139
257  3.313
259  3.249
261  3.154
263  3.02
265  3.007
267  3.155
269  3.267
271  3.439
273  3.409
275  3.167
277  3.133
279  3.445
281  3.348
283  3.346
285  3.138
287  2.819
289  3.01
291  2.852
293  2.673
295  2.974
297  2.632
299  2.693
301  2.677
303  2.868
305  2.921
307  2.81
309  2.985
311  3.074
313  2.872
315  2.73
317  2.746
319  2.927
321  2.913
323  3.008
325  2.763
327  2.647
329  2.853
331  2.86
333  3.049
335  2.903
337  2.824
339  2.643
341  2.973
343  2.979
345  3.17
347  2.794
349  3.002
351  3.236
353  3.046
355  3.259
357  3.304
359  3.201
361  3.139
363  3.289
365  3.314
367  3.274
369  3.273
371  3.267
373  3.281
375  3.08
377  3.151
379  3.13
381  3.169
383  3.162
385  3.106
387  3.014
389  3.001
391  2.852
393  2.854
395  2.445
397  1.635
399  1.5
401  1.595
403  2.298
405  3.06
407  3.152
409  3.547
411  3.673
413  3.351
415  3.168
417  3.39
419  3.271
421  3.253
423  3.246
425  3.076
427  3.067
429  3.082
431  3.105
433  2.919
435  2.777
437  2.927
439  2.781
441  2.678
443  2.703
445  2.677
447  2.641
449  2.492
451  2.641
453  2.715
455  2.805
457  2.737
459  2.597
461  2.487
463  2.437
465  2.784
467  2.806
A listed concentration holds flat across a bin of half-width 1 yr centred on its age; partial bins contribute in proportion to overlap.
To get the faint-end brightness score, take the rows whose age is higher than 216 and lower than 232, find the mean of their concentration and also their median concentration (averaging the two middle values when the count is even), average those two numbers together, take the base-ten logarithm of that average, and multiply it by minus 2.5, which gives -1.33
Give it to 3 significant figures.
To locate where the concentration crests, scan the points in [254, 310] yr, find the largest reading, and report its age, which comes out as 279 yr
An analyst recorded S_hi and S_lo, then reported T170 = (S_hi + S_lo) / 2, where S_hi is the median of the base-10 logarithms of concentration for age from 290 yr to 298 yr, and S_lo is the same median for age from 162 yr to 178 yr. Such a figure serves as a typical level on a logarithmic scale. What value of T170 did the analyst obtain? 0.53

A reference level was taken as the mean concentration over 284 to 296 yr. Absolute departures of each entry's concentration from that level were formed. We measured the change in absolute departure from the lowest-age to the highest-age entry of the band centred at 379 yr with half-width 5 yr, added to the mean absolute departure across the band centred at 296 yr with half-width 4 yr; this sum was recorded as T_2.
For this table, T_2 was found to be 0.28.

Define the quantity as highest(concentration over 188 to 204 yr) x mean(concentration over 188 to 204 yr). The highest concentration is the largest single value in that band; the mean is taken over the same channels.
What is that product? 16.3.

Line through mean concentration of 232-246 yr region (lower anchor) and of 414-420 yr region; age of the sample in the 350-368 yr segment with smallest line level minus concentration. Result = 365 yr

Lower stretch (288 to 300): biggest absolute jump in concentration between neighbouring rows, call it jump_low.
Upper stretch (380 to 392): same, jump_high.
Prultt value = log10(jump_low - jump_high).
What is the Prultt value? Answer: -0.71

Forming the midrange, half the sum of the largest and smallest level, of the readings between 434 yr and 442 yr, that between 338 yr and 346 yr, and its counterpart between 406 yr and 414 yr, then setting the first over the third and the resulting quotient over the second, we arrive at 0.283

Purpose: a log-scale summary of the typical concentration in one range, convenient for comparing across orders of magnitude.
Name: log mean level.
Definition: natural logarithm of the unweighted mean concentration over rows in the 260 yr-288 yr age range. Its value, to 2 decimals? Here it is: 1.16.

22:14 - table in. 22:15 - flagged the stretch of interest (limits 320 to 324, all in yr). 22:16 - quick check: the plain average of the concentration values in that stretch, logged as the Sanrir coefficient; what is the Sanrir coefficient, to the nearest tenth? 3.0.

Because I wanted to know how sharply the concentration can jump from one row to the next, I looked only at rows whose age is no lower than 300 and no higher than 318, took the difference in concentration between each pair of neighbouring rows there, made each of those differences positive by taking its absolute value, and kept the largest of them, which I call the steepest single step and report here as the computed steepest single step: 0.20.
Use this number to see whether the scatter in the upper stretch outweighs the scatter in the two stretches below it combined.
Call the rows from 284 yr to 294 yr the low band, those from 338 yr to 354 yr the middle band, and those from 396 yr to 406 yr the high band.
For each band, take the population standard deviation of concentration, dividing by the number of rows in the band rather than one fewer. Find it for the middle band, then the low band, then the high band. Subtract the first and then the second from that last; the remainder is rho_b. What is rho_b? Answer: 0.3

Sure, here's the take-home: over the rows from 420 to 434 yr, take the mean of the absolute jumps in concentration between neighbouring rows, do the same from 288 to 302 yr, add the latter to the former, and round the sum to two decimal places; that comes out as 0.24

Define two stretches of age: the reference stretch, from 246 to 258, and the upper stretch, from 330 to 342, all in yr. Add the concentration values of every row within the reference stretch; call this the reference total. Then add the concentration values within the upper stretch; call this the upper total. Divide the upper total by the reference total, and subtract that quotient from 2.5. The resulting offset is 1.63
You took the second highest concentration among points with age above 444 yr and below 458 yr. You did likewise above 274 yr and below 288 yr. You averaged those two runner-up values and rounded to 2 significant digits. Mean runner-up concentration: 3.0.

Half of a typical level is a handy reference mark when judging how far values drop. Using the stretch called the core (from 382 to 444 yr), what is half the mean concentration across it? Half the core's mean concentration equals 1.45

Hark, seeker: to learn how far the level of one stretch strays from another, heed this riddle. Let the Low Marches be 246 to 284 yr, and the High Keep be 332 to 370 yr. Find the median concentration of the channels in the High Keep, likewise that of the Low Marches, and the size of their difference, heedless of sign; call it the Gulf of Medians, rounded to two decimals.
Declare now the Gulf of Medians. 0.12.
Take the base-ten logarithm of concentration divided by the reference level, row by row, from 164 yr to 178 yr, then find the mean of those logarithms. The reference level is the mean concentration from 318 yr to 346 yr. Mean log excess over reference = 0.146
